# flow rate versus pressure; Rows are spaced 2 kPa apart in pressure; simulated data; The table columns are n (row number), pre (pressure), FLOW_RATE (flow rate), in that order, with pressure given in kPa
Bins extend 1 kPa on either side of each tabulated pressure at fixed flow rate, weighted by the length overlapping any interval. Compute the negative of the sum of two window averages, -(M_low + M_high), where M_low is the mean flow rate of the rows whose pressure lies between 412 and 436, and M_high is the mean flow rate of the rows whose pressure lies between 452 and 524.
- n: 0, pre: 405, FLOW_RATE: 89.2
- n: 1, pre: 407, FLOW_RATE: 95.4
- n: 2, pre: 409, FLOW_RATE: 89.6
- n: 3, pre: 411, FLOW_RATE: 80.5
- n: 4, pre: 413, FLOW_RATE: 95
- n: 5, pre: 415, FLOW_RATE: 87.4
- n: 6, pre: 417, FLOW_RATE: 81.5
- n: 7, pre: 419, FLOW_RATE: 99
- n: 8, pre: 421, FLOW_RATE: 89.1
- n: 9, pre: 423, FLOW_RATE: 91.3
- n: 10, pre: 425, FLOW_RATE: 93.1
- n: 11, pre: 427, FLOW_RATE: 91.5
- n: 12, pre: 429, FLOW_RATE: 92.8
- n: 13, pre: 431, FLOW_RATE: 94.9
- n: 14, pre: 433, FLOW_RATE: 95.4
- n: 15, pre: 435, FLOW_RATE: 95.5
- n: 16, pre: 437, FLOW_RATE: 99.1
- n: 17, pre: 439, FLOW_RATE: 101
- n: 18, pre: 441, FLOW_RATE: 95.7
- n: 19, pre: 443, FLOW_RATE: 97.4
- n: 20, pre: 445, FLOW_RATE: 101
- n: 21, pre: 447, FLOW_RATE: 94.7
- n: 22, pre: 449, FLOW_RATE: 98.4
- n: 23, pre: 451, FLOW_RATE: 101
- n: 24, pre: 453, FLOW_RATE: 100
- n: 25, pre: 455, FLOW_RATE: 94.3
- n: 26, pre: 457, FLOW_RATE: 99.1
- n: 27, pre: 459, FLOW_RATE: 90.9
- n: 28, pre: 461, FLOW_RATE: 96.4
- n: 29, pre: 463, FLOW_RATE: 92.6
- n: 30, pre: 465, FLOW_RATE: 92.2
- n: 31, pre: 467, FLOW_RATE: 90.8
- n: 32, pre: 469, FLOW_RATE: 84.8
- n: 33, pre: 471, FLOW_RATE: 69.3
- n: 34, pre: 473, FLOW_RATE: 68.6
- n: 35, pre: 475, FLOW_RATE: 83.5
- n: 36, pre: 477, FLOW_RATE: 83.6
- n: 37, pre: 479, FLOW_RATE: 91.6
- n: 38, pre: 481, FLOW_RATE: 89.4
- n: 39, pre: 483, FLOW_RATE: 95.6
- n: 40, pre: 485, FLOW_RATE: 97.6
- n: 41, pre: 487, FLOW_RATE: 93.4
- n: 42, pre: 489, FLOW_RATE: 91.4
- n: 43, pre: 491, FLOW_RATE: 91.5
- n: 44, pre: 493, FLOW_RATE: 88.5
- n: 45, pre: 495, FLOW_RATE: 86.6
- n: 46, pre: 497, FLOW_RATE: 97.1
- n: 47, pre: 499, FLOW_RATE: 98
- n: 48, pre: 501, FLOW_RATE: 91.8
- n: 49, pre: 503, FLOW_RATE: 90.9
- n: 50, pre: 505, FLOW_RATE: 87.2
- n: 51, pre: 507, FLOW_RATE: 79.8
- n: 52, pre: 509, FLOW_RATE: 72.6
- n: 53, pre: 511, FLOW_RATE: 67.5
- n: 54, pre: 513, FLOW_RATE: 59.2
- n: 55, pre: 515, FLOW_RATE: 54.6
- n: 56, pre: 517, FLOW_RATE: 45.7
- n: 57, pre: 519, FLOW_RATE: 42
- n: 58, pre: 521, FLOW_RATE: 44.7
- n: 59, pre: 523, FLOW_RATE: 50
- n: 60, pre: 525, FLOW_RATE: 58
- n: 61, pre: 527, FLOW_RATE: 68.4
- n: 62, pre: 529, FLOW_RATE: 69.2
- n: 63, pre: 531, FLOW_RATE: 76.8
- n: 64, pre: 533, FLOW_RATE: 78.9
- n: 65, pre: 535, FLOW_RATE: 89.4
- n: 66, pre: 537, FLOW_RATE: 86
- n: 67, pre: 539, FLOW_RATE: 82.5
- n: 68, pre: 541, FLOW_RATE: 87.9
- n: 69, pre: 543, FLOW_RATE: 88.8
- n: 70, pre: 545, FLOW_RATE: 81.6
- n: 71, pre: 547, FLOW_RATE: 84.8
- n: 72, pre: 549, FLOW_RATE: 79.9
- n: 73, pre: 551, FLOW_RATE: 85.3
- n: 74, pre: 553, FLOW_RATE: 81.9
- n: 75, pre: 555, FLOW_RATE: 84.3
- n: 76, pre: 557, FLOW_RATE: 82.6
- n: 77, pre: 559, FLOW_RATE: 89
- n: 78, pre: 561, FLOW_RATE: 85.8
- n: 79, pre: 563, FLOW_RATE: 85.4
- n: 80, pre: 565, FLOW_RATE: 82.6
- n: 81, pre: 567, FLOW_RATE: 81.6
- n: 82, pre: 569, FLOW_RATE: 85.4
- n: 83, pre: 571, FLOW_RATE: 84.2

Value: -174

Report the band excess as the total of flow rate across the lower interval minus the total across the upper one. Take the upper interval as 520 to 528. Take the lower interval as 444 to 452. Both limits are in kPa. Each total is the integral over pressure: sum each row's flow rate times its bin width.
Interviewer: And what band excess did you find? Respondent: 348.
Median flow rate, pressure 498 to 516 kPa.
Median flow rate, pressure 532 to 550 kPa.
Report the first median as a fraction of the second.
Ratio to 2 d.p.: 0.94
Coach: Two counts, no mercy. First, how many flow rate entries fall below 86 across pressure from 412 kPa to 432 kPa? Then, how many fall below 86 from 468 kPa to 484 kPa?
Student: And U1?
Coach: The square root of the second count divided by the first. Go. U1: 2.2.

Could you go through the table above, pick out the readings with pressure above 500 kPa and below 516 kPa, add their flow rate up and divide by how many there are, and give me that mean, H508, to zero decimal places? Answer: 75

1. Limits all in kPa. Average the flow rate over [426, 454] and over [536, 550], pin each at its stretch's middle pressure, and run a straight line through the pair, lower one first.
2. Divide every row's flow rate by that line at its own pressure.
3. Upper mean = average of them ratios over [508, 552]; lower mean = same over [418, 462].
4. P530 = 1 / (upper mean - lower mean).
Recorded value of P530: -6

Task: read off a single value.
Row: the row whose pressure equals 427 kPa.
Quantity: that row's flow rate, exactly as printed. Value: 91.5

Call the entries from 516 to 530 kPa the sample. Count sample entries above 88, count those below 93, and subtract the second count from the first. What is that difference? -7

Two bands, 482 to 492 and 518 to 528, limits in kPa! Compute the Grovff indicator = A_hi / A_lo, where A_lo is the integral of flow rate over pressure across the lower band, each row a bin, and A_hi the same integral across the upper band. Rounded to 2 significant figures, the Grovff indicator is 0.56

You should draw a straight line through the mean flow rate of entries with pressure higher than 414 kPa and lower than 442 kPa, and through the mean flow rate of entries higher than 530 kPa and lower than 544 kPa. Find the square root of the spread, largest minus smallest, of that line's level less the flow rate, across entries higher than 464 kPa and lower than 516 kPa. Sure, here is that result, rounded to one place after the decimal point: 6.5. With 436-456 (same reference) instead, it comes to 2.6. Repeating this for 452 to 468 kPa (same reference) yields 2.9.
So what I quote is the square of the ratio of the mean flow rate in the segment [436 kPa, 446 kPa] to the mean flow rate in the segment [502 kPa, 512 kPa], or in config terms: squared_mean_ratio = 1.54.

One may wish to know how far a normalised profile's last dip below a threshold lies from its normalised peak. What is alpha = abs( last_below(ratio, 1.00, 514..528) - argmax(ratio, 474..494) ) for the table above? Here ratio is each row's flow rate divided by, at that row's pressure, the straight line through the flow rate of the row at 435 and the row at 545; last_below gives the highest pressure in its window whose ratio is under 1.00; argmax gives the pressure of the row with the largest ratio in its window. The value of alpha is 42 kPa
